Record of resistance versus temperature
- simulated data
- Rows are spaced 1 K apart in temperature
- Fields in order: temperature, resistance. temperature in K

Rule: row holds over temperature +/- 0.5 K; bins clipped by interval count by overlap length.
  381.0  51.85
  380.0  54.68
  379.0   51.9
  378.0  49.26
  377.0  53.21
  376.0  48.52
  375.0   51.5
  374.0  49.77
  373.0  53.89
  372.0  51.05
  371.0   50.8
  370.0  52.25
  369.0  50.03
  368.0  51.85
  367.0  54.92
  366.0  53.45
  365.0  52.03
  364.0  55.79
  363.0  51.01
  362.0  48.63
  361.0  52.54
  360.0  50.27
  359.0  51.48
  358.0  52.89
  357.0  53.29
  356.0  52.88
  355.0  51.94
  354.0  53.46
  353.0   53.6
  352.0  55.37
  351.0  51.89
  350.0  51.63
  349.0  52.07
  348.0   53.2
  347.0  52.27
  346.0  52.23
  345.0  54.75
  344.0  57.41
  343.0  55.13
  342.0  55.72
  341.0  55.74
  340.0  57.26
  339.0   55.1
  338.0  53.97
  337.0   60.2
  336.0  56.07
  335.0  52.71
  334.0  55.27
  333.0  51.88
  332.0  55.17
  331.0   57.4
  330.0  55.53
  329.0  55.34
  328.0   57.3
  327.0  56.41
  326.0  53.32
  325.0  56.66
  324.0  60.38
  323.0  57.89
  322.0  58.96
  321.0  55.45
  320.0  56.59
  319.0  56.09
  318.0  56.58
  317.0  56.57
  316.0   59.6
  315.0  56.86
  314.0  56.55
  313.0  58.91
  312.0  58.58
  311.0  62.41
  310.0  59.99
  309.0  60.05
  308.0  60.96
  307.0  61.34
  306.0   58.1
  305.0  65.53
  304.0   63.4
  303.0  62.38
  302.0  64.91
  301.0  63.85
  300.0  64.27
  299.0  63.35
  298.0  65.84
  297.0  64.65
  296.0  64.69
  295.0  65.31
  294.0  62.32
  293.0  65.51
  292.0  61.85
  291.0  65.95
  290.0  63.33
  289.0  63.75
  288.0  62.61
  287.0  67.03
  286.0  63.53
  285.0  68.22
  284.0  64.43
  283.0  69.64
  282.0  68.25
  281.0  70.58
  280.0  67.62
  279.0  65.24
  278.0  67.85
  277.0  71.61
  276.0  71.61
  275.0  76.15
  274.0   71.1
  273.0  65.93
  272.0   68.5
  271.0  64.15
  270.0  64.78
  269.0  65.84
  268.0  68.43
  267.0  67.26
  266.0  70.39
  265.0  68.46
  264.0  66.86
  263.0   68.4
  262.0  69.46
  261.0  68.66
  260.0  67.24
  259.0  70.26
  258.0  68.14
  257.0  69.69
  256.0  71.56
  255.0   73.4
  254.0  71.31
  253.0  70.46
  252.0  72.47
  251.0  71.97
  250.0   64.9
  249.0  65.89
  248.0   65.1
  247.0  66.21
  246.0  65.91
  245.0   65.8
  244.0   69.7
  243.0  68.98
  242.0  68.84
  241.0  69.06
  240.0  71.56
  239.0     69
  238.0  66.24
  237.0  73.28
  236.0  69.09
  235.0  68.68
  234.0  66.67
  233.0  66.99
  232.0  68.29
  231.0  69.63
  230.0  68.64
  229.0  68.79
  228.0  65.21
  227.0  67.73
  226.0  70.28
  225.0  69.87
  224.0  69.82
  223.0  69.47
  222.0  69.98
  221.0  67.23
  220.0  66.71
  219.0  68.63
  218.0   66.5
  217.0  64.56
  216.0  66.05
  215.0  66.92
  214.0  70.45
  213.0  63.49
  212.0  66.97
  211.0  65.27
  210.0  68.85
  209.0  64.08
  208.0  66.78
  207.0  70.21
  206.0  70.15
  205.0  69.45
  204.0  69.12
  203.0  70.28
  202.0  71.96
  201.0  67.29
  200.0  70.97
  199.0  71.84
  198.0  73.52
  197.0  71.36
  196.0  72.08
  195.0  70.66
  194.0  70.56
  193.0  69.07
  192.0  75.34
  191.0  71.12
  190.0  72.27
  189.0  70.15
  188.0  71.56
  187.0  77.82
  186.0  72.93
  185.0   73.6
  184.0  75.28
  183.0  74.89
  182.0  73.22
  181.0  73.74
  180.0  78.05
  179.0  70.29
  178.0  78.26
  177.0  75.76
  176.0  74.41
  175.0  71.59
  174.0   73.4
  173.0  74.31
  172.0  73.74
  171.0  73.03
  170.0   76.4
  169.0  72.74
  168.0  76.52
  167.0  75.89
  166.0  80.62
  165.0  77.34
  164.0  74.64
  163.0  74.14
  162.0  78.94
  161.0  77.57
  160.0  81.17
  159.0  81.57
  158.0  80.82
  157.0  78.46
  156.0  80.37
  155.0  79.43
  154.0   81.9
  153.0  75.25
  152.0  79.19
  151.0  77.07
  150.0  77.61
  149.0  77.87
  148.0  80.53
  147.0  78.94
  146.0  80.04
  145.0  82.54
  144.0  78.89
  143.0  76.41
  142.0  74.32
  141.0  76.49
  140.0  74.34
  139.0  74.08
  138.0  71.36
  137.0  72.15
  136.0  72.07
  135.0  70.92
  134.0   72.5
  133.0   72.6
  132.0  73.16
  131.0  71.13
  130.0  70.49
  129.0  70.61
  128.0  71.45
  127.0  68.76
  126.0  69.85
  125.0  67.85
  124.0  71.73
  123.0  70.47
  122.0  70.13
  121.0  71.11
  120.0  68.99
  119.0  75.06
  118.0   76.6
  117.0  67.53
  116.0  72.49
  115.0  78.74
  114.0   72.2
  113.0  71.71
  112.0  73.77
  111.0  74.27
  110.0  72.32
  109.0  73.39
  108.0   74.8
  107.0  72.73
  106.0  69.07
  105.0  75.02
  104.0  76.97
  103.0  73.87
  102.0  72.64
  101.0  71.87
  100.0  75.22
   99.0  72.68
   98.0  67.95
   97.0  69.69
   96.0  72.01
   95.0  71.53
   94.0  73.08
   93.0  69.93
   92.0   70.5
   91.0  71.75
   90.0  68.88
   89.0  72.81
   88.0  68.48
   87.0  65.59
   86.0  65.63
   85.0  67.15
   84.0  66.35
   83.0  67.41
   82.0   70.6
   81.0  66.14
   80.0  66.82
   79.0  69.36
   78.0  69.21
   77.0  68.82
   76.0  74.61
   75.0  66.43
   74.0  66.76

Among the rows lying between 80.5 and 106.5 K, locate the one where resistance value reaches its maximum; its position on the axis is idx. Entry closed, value 104.0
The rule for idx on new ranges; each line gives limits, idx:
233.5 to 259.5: 255.0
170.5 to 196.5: 178.0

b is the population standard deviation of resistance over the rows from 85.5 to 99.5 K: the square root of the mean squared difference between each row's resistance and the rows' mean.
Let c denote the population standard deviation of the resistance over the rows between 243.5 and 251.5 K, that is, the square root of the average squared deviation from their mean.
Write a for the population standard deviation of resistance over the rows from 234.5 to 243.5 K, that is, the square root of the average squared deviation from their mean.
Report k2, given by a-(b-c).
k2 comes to 2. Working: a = 1.9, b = 2.4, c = 2.4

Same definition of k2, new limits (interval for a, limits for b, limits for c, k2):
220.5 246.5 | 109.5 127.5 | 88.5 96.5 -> 0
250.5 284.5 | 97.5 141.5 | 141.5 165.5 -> 3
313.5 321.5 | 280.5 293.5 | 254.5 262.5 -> 0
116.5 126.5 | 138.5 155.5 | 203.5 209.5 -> 2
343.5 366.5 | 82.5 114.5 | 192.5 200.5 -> 0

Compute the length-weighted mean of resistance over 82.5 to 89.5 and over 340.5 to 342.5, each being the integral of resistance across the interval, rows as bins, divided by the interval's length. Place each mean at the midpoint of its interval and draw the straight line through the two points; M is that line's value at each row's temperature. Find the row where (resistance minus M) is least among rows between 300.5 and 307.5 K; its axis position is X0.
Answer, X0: 306.0 K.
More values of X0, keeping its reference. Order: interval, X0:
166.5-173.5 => 169.0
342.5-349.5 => 349.0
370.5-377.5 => 376.0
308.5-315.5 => 314.0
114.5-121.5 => 117.0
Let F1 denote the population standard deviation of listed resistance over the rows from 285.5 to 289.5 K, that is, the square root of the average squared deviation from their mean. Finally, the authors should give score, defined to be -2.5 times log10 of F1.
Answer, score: -0.56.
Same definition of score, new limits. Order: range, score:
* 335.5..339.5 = -0.93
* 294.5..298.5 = 0.77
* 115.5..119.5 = -1.34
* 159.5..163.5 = -1.02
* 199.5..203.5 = -0.60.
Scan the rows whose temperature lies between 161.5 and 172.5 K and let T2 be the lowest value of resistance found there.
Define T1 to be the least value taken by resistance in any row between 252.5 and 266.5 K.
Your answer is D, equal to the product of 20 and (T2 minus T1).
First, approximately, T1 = 66.86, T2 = 72.74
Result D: 118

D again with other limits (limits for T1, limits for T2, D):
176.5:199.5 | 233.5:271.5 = -98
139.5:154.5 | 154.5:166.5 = -4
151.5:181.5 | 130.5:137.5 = 13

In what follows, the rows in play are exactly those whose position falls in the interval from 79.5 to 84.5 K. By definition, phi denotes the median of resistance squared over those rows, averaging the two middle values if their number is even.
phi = 4465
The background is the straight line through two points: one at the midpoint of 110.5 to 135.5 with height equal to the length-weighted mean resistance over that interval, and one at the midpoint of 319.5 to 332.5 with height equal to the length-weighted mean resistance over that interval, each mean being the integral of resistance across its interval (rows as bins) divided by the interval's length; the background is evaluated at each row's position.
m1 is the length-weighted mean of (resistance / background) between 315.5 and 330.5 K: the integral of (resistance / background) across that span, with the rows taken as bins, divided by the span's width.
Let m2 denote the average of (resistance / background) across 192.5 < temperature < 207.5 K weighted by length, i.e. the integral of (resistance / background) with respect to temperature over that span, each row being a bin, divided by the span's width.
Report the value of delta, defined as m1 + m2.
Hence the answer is 2.07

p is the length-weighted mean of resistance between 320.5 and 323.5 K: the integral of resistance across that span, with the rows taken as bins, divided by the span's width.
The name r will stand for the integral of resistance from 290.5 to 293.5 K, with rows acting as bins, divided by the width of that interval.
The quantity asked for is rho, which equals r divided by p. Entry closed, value 1.1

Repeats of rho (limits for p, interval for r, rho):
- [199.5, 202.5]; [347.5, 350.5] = 0.7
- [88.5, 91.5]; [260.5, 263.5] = 1.0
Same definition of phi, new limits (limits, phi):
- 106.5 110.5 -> 5338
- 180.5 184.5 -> 5523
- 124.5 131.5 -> 4969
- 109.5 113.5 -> 5336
